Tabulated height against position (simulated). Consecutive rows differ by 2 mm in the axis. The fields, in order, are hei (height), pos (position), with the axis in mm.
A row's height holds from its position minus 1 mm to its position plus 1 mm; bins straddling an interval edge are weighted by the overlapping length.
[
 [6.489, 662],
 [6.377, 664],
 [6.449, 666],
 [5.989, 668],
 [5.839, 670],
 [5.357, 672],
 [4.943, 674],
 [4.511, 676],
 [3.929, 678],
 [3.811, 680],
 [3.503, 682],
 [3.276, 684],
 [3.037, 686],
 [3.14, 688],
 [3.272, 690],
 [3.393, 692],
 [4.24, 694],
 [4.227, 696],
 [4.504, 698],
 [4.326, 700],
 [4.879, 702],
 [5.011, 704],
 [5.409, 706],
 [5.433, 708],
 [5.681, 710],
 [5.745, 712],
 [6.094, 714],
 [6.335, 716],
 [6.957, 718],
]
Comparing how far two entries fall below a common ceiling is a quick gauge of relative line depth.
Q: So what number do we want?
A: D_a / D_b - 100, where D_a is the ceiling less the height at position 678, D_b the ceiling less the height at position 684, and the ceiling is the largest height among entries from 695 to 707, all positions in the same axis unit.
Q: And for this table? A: -99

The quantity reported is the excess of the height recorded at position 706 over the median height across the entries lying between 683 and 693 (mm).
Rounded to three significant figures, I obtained 2.14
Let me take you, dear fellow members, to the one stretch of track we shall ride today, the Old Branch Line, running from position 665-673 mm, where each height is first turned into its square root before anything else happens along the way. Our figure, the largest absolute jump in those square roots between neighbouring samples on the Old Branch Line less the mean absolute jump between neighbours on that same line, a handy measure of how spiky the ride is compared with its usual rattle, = 0.027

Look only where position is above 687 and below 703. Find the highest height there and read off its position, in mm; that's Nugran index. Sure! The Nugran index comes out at 702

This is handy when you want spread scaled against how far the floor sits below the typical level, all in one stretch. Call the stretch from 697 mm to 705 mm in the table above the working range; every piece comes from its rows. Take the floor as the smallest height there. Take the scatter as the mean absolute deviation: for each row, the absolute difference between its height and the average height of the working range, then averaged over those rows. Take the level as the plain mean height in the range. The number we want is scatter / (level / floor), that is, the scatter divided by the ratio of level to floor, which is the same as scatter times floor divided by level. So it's 0.24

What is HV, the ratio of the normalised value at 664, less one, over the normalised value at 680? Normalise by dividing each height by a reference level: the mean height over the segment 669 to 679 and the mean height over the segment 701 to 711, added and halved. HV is 0.34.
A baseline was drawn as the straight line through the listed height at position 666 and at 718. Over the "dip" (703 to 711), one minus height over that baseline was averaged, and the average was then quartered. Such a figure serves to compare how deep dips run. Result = 0.054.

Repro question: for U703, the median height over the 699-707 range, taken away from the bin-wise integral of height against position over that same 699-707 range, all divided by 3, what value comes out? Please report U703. 11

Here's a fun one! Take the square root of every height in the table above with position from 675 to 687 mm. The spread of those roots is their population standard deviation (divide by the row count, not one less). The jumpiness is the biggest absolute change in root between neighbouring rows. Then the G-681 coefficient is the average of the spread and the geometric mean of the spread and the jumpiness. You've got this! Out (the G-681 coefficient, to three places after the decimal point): 0.128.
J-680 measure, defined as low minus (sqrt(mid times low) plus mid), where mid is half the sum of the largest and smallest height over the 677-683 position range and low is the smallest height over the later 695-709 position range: -3.5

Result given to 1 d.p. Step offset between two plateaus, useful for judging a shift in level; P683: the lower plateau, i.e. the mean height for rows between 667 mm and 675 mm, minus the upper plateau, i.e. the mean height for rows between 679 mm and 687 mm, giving 2.1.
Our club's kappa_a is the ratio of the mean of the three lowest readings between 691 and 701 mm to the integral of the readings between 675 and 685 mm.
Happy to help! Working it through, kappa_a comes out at 0.104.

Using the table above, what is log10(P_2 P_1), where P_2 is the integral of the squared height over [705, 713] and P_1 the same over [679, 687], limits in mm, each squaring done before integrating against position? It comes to 4.37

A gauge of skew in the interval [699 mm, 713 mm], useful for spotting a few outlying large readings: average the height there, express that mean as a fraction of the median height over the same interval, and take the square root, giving 0.98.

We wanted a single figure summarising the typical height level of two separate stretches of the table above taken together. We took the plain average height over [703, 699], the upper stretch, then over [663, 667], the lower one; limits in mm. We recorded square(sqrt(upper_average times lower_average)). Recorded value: 30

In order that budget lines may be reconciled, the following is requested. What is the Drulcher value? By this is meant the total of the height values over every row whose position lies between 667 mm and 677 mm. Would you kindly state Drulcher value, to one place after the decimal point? 26.6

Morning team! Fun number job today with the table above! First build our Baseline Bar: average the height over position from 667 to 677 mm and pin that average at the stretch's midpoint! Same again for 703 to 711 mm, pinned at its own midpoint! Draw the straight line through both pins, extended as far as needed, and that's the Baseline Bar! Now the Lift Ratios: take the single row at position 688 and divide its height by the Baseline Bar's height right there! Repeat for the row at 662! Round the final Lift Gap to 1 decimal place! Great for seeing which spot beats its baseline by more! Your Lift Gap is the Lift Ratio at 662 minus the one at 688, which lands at 0.6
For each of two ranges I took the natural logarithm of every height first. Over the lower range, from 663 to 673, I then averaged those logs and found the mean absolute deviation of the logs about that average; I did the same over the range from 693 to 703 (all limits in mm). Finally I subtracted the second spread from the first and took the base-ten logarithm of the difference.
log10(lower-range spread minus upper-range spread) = -2.03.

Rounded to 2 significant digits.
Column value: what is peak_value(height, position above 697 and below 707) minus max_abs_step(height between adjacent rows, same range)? 4.9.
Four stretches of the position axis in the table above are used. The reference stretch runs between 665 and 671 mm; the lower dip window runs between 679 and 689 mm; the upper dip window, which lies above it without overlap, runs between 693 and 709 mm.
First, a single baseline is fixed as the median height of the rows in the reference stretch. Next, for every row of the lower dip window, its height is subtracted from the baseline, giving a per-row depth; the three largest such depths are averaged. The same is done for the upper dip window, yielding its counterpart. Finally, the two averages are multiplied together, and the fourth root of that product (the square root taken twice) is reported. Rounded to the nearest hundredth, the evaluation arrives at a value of 1.49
